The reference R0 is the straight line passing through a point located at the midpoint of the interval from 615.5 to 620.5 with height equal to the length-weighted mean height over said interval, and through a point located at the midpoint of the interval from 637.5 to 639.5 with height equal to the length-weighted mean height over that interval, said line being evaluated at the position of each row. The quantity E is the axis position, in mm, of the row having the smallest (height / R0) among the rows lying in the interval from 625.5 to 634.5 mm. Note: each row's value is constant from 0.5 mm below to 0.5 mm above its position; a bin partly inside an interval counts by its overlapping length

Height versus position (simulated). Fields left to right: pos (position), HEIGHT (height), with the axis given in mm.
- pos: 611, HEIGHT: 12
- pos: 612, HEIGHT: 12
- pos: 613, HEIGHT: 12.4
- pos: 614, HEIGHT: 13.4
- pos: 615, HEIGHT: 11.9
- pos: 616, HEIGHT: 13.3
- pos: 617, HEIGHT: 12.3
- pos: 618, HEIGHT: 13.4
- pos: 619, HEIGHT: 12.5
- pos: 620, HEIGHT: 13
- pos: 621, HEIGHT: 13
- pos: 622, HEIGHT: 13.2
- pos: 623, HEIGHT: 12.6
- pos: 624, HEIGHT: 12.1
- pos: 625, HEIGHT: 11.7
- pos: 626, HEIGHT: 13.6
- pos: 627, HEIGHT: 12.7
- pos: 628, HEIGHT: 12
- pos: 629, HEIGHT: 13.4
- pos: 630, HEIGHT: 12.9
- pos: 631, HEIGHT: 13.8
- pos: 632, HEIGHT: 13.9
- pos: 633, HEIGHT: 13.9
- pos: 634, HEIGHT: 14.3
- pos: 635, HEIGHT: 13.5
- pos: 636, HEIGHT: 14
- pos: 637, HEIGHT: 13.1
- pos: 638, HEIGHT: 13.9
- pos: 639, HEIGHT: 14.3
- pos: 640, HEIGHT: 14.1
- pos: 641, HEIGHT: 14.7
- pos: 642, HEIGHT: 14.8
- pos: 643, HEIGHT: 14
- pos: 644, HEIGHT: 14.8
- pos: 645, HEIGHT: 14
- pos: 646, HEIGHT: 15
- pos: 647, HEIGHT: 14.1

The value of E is 628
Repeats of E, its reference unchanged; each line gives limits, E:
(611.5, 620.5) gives 615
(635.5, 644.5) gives 637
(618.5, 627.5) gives 625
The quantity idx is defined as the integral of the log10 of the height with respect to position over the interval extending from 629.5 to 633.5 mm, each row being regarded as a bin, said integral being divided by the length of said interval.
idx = 1.13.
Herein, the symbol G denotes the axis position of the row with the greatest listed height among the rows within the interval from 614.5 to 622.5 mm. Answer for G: 618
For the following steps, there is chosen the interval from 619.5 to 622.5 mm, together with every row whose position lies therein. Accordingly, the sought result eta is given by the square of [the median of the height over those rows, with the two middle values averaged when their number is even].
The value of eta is 169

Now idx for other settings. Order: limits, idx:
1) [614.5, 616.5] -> 1.10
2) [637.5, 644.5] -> 1.16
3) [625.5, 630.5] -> 1.11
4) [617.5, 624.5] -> 1.11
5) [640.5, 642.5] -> 1.17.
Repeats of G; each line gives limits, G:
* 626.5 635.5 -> 634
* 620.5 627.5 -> 626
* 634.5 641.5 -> 641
